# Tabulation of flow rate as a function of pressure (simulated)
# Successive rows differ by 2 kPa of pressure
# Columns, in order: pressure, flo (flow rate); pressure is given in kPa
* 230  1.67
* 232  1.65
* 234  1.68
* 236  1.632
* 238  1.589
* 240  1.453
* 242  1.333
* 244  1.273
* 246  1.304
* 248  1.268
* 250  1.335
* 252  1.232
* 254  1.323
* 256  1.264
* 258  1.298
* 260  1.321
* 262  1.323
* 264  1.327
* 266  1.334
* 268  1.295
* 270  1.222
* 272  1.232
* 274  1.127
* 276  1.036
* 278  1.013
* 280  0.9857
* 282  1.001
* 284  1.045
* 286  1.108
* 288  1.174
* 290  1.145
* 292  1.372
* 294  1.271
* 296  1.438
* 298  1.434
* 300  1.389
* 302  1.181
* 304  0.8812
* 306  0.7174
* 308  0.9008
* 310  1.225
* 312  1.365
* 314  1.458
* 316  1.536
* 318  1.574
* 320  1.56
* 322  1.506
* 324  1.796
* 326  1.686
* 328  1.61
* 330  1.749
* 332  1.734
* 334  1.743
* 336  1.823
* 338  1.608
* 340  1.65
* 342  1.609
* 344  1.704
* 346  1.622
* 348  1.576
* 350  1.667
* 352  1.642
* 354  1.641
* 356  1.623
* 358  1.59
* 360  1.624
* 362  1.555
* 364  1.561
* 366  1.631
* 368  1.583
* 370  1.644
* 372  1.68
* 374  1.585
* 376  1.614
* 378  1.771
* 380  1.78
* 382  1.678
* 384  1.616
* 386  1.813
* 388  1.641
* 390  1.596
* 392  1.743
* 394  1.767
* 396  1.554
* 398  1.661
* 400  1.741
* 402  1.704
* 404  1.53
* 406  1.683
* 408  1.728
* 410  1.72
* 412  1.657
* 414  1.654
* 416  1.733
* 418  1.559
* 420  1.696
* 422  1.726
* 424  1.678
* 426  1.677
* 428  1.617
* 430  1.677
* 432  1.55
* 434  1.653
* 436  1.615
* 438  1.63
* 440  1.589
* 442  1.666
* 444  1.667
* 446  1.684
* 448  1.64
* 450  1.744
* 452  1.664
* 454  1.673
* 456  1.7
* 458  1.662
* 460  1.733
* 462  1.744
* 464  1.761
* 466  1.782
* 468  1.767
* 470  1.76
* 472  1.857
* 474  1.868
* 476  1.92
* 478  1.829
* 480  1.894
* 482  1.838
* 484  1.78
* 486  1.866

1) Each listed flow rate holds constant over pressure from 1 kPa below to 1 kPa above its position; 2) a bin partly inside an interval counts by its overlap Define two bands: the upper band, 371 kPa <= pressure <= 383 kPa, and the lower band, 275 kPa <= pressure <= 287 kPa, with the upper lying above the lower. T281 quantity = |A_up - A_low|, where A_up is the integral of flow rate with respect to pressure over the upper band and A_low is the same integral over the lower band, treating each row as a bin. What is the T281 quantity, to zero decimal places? 8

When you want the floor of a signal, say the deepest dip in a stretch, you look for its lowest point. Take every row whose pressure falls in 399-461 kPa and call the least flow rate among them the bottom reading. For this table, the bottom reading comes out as 1.53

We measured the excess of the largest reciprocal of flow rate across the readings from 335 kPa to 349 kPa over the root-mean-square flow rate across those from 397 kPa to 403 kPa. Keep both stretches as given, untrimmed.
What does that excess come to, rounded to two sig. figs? -1.1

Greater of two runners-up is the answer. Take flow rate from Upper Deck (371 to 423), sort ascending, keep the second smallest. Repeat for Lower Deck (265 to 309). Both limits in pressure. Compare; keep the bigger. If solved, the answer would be 1.55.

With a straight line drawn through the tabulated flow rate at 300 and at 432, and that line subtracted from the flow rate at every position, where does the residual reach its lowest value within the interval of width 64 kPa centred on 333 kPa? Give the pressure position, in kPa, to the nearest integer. 306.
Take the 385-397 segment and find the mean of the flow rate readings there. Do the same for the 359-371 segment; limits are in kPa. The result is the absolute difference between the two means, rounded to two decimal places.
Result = 0.09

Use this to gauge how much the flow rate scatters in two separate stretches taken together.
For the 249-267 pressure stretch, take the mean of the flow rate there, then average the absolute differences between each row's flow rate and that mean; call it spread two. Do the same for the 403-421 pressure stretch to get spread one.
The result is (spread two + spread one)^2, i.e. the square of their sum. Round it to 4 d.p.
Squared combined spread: 0.0069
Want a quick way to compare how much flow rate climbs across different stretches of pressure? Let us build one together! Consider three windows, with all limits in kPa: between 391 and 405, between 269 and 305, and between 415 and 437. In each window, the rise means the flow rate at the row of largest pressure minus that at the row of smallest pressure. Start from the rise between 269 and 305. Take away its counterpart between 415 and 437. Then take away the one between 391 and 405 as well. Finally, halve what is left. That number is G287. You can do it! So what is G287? 0.00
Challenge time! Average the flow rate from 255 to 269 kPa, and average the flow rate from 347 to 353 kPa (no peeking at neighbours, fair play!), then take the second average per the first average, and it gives 1.24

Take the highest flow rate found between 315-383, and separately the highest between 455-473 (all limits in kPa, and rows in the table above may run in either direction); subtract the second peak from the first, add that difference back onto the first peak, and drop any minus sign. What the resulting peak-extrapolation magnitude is 1.79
